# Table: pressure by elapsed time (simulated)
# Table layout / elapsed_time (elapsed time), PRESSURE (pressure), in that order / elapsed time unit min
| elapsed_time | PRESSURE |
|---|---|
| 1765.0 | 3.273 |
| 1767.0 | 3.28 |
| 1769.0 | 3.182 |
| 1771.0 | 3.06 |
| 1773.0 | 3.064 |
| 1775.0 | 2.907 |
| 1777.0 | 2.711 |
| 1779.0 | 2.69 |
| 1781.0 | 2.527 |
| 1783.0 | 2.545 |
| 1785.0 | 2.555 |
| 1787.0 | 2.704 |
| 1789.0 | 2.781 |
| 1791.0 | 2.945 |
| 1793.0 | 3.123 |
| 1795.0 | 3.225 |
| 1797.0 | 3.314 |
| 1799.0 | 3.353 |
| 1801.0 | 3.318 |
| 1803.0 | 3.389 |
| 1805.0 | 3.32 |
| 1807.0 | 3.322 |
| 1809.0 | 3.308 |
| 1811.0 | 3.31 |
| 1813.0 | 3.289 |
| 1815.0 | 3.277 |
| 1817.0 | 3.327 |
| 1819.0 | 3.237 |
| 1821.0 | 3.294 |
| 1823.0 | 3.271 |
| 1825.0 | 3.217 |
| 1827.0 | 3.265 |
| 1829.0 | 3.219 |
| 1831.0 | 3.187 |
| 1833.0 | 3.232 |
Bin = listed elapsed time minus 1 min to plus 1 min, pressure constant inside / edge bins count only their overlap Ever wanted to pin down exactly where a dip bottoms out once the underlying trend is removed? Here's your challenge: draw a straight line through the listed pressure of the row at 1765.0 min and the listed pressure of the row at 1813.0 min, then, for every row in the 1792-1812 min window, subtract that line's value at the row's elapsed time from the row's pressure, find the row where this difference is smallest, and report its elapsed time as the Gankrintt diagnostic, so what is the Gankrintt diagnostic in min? 1793.0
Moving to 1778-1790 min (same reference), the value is 1781.0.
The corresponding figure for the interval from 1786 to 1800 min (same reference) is 1787.0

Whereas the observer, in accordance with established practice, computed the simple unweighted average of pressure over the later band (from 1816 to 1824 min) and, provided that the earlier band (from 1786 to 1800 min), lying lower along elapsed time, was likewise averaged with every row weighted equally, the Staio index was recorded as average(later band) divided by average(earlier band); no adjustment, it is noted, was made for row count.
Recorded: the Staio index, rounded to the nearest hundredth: 1.07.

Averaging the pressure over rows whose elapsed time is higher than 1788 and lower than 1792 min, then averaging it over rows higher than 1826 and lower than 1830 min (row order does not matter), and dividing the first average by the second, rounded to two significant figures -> 0.88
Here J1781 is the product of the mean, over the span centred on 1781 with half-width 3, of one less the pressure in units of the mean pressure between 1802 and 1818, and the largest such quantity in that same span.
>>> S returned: 0.052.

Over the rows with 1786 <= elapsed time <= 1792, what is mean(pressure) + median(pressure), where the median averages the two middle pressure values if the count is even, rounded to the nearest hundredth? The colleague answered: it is 5.59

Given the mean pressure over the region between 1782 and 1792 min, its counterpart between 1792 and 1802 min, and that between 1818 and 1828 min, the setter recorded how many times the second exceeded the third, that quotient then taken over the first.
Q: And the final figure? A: 0.37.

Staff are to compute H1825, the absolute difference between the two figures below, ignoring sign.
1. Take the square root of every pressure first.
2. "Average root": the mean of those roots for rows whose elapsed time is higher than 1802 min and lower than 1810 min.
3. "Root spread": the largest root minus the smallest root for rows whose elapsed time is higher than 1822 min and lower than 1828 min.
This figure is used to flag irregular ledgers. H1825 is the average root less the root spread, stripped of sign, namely 1.81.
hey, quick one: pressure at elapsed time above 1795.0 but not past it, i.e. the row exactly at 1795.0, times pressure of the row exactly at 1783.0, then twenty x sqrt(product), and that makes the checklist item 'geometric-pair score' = 57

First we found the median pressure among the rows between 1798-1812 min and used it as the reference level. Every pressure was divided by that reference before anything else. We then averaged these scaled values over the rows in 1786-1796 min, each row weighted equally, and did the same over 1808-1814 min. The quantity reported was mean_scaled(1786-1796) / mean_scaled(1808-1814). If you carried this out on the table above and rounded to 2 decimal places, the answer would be 0.90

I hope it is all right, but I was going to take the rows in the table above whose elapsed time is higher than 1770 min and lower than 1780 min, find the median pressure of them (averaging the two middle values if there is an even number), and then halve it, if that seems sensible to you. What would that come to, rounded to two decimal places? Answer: 1.45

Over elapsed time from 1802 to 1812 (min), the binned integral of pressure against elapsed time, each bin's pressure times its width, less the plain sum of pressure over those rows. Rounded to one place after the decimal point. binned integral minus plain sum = 16.6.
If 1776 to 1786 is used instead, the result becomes 13.0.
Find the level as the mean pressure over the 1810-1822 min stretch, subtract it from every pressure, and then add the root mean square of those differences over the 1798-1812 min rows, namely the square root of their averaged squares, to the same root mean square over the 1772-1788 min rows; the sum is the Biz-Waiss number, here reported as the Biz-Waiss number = 0.65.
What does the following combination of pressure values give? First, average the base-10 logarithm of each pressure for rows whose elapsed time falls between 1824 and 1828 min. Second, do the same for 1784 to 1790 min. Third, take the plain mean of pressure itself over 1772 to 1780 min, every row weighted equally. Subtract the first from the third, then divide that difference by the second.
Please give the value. 5.5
